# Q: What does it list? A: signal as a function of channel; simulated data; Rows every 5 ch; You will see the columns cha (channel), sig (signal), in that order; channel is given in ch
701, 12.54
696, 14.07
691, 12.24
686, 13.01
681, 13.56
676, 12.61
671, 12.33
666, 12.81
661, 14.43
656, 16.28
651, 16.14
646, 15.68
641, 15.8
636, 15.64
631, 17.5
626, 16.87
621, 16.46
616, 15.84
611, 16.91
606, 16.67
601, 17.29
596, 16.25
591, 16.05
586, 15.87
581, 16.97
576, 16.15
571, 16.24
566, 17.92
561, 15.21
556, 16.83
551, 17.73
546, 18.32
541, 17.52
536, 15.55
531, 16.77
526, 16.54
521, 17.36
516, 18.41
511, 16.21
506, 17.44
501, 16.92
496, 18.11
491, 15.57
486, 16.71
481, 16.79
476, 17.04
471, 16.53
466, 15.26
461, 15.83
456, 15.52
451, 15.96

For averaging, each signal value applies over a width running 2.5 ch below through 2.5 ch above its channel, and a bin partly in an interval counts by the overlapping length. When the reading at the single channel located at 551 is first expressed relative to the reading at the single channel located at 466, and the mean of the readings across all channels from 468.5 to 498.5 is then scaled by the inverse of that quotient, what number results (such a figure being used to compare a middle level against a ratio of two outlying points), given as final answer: 14.5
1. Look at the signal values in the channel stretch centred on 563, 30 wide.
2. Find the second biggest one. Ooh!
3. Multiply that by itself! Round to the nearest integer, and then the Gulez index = 314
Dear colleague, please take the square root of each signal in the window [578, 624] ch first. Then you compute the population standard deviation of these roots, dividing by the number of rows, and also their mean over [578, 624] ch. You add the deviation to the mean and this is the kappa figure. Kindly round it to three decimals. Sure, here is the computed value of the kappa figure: 4.119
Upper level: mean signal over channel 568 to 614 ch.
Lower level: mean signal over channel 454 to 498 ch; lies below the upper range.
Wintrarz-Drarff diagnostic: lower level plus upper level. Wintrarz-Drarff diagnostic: 32.9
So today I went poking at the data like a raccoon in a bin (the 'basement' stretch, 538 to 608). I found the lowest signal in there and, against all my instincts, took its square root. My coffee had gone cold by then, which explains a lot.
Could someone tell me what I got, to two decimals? 3.90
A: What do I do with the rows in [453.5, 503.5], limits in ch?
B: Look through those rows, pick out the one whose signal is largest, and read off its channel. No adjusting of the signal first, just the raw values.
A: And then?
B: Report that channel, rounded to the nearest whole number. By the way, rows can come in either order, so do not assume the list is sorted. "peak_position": 496 ch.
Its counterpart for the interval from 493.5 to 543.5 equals 516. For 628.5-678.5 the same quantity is 631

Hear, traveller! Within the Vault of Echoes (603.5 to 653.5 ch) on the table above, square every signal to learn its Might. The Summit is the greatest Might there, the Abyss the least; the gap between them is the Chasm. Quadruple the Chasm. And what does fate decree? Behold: 247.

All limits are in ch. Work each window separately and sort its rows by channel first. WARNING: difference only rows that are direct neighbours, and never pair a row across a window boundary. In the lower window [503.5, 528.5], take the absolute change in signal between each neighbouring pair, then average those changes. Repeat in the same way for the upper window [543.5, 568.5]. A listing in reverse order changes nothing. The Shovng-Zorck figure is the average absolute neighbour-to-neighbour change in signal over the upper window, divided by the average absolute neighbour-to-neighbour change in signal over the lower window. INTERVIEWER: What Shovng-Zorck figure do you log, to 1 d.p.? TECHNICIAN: 1.1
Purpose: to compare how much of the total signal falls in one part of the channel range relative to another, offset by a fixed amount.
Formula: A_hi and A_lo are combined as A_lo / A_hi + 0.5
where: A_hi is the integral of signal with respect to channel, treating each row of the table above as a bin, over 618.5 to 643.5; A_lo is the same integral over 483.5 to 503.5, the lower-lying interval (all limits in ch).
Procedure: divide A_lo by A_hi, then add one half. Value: 1.32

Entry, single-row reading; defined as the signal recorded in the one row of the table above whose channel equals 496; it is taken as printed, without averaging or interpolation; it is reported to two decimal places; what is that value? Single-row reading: 18.11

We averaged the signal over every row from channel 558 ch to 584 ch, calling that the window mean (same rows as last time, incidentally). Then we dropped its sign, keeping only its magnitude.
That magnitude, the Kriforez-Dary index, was 16.5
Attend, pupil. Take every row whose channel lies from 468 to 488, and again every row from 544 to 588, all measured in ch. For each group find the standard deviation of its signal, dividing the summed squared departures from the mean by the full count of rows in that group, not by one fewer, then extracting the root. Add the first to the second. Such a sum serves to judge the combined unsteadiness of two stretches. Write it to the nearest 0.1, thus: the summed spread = 1.2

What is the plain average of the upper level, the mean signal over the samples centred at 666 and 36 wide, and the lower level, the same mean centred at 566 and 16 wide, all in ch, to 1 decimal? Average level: 15.2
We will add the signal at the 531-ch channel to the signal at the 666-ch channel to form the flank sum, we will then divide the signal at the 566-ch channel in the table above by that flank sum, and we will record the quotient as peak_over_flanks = 0.61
